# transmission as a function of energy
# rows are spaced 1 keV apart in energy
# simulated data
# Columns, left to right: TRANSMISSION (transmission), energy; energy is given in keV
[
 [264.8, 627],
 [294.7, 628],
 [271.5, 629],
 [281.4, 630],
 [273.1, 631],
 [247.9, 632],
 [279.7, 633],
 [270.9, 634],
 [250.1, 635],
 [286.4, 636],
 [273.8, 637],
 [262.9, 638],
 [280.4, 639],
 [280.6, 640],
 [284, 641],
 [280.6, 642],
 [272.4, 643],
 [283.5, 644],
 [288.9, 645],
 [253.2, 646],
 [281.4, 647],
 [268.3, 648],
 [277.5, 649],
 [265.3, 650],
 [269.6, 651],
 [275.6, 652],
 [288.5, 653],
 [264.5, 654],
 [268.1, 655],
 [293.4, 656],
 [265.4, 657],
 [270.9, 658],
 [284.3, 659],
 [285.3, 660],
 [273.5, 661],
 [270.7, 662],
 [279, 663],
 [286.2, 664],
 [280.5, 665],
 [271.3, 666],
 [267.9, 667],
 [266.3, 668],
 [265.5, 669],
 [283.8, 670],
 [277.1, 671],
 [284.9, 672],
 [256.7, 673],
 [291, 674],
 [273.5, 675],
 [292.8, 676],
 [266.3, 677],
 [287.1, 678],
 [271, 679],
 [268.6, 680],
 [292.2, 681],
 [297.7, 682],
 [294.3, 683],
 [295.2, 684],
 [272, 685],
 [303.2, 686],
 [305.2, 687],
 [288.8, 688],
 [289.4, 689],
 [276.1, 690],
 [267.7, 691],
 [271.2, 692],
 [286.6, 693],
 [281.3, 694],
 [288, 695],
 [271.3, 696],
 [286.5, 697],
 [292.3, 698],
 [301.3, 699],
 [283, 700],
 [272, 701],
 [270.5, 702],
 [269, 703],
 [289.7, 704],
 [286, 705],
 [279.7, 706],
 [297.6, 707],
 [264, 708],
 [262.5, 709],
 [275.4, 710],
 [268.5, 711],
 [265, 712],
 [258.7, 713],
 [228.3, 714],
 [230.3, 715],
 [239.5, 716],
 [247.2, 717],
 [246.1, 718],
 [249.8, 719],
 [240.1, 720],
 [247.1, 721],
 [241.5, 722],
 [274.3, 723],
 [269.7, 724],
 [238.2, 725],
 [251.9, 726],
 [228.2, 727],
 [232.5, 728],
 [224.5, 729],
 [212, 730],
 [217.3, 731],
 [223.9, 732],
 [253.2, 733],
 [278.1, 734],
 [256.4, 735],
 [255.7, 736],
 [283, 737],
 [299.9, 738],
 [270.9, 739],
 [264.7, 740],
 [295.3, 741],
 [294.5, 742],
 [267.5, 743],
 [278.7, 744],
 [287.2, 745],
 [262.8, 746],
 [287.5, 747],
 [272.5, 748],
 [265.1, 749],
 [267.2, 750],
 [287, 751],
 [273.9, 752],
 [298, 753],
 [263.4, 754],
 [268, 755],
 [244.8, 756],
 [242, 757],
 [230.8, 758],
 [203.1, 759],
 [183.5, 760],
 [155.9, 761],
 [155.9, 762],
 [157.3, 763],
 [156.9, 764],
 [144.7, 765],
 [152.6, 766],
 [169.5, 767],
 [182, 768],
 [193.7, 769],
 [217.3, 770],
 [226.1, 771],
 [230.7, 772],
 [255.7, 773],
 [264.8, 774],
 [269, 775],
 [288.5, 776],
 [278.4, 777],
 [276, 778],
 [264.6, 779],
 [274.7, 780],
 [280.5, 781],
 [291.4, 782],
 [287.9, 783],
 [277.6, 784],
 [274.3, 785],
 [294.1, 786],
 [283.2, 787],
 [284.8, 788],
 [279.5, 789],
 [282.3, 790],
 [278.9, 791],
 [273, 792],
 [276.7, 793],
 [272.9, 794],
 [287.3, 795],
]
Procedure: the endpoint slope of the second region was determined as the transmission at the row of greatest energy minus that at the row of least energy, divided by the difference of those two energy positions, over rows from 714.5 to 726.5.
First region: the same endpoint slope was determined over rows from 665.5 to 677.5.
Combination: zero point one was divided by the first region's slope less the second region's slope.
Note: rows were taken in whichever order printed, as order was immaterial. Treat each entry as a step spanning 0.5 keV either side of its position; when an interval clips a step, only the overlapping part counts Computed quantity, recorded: -0.04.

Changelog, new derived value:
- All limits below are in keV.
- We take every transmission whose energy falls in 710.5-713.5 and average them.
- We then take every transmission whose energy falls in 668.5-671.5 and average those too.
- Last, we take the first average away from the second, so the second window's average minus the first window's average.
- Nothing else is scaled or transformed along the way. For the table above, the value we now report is 11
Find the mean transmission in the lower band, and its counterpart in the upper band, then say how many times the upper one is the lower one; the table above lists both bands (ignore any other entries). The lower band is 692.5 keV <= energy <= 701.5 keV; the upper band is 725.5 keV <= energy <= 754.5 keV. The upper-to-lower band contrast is 0.93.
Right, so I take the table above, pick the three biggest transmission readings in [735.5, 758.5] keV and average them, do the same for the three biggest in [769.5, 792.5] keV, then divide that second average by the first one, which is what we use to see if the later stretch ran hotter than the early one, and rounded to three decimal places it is 0.979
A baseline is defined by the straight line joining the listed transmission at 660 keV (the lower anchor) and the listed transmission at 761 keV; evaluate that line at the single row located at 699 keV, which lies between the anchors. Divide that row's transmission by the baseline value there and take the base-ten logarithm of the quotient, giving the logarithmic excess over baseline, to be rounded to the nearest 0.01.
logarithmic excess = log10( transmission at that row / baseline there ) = 0.11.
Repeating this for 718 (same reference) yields 0.07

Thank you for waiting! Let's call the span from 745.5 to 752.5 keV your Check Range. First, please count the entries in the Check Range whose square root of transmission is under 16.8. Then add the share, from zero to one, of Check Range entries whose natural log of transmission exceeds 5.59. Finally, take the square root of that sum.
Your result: 2.4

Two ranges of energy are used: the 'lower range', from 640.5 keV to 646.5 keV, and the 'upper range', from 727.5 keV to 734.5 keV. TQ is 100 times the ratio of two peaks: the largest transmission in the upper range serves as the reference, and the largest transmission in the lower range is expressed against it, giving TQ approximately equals 104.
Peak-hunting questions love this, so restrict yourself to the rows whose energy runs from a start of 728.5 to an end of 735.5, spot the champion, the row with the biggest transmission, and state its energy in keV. 734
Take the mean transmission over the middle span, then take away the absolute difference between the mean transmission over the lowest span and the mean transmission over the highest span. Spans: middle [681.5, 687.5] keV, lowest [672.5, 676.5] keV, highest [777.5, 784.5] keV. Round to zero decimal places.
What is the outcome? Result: 294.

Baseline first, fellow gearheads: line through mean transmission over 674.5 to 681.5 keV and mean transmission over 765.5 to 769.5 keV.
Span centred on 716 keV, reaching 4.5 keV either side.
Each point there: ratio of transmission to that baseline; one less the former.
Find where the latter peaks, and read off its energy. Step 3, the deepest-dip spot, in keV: 714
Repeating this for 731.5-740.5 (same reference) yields 732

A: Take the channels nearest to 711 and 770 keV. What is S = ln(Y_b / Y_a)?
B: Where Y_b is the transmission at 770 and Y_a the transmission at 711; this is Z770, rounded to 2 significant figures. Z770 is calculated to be -0.21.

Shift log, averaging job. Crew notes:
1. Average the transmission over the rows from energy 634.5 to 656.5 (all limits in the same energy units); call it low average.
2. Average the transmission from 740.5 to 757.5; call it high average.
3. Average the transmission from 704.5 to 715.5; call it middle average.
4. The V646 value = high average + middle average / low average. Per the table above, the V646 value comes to 275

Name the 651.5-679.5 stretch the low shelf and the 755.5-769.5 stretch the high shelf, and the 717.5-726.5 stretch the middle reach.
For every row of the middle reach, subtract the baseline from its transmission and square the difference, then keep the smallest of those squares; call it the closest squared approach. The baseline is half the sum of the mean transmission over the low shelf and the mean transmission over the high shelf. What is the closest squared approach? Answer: 65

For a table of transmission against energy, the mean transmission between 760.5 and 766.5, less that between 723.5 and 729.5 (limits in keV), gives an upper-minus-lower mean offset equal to -87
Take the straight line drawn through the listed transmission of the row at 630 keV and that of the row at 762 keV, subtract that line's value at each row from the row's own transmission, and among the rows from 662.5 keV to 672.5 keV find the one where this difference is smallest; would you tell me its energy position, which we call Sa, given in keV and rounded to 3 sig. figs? 668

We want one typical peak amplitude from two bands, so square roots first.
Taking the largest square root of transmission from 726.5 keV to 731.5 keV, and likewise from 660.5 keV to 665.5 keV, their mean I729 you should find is 16.1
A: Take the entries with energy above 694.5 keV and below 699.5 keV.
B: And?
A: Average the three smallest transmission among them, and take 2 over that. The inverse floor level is 0.0071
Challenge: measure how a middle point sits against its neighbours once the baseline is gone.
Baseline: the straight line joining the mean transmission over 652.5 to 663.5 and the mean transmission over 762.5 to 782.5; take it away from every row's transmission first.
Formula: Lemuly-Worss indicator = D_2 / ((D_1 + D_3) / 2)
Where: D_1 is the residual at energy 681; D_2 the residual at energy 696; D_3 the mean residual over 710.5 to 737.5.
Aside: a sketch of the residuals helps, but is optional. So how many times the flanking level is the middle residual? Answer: 1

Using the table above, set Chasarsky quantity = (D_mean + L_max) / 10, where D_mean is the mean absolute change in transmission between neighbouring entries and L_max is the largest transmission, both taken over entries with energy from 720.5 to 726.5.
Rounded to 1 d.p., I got 29.2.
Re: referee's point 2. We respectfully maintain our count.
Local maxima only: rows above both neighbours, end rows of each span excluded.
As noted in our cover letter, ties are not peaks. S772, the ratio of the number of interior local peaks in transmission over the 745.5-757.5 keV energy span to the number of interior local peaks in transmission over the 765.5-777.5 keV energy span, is 4.00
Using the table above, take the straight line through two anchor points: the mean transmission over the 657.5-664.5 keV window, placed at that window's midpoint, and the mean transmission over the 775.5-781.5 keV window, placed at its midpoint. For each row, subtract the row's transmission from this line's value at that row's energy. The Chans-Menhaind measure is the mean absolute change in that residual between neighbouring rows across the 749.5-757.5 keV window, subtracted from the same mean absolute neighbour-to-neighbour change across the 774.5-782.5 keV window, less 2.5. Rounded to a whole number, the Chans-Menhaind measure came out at -10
